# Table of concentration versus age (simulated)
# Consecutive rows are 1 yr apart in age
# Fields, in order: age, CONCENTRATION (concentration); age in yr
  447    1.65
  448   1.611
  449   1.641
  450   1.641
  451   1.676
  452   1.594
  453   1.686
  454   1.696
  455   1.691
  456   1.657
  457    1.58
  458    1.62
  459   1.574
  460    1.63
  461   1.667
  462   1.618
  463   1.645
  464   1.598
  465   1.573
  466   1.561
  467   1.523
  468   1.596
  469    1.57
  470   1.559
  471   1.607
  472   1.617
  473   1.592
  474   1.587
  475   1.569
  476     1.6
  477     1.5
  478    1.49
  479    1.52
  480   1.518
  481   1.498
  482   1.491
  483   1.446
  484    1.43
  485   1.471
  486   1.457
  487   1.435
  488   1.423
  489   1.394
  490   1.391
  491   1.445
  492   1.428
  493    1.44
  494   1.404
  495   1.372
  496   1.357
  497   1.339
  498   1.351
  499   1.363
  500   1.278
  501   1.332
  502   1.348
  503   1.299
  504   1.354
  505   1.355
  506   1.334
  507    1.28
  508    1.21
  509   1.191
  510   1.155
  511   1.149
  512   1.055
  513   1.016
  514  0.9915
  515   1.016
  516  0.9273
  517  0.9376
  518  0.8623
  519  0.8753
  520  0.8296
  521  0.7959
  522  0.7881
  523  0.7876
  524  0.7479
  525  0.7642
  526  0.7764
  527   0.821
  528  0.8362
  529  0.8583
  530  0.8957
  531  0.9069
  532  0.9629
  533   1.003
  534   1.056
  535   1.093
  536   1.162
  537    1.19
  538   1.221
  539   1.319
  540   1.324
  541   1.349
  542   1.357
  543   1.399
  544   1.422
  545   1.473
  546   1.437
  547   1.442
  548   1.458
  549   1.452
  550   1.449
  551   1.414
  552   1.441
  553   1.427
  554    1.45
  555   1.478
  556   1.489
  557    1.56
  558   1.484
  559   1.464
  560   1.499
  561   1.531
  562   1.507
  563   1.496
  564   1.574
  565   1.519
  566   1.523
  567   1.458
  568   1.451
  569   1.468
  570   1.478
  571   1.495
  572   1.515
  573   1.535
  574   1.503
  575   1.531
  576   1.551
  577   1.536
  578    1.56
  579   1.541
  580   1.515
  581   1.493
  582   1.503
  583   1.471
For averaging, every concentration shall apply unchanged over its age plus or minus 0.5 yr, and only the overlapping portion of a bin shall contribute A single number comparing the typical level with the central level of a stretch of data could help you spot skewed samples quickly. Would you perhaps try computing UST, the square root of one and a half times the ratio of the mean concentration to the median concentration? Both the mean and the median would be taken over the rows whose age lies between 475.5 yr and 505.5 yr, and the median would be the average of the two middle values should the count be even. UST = 1.22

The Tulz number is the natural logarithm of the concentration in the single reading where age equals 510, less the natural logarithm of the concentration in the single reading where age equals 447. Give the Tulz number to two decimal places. -0.36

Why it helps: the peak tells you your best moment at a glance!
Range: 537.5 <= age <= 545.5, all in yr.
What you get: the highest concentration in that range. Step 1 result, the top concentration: 1.473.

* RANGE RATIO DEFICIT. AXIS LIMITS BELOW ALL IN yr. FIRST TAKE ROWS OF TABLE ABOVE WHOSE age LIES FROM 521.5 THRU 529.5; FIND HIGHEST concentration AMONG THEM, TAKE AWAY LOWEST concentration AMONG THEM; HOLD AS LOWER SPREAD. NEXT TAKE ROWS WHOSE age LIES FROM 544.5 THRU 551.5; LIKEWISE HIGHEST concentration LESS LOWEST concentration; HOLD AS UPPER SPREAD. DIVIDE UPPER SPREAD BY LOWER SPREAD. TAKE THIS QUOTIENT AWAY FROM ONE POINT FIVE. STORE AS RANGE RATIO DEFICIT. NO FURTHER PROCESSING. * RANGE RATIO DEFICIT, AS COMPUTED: 1.0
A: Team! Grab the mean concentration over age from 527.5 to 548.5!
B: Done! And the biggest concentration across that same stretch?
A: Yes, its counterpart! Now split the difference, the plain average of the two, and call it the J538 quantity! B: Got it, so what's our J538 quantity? 1.3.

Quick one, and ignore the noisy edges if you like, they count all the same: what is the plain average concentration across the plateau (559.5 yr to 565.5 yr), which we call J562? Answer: 1.52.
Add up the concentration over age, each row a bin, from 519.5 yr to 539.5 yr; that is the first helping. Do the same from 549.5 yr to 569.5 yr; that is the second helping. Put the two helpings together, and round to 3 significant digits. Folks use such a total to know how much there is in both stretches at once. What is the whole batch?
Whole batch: 48.5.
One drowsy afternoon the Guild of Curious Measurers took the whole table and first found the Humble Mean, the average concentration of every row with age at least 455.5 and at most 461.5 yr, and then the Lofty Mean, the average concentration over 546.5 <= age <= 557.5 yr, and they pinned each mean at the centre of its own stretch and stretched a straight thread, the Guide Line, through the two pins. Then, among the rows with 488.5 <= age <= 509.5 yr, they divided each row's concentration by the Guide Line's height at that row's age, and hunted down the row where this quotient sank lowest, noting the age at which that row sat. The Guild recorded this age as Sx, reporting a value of 509 yr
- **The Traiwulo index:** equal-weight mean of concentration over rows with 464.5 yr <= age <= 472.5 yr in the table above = 1.58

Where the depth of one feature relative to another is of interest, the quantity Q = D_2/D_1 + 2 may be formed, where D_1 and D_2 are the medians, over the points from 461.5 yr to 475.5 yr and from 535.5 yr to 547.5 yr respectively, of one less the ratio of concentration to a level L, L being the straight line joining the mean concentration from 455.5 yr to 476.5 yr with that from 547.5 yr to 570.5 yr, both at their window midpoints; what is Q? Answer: 155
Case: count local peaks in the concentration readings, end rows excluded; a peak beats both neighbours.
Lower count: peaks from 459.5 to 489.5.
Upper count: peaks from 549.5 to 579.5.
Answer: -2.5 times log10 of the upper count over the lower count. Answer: -0.14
